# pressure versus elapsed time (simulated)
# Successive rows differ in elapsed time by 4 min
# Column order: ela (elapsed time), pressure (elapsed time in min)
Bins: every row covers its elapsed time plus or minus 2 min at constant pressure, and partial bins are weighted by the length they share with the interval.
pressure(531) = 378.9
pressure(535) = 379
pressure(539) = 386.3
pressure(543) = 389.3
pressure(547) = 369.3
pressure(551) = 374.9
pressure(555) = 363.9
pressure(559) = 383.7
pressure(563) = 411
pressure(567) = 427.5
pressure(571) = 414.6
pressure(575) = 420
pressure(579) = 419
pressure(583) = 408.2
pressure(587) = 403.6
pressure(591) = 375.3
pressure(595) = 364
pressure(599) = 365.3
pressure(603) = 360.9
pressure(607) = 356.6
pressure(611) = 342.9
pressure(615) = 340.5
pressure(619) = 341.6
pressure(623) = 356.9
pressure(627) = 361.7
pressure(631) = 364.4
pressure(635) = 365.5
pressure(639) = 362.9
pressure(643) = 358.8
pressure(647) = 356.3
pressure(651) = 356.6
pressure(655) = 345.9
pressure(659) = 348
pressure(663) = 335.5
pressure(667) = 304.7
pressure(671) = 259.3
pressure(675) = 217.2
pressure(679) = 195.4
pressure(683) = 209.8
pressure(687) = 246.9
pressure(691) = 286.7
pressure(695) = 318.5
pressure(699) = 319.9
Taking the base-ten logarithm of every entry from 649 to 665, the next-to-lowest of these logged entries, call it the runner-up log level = 2.539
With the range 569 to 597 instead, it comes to 2.574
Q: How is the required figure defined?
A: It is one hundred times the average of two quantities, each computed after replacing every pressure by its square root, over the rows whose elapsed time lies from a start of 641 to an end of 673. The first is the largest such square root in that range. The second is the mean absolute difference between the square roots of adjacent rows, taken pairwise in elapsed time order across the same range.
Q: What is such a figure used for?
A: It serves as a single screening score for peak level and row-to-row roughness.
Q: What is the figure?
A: 968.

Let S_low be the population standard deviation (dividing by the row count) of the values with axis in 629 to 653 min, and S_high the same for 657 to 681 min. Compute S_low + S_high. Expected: 61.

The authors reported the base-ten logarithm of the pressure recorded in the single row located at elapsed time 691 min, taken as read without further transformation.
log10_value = 2.457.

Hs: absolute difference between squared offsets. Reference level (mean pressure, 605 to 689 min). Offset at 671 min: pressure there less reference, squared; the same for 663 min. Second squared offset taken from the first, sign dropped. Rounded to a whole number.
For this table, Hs 3498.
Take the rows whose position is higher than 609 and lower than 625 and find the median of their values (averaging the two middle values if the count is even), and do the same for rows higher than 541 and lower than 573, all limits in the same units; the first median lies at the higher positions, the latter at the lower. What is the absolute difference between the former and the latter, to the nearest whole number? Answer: 44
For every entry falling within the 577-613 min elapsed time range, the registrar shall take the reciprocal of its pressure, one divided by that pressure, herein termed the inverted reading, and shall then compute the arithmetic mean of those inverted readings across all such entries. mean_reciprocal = 0.0027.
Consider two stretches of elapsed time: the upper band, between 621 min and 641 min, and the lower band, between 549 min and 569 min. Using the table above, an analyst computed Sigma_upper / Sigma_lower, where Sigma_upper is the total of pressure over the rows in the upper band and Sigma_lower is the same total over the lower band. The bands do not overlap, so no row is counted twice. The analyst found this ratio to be 0.92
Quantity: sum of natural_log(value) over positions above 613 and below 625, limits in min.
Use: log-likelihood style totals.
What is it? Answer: 18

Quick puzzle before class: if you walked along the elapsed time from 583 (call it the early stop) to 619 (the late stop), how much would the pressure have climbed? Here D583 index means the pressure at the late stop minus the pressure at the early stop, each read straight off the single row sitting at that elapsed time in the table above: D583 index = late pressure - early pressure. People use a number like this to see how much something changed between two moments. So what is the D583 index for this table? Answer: -67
